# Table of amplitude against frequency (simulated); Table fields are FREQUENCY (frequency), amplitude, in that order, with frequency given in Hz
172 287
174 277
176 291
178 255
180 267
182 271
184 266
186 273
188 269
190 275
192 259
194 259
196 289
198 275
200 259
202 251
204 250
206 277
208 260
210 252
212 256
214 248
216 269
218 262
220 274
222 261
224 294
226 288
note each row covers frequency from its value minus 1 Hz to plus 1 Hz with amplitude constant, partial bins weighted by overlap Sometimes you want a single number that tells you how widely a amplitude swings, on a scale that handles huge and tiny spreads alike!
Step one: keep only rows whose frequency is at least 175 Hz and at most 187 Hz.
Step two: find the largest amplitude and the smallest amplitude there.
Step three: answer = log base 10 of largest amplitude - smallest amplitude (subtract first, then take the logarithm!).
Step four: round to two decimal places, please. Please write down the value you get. 1.56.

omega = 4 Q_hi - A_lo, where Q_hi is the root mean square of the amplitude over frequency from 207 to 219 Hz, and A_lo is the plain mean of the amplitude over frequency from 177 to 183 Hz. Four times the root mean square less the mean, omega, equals 767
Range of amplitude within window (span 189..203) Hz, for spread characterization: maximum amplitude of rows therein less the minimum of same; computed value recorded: 38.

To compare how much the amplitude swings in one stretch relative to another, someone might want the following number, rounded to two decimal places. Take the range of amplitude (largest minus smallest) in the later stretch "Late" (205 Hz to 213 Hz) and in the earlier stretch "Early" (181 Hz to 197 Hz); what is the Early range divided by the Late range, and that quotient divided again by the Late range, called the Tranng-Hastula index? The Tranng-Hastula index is 0.05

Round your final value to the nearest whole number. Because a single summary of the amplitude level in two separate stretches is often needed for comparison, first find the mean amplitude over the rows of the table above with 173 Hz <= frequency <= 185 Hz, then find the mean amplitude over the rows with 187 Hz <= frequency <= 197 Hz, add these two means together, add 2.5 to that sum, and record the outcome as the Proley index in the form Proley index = 544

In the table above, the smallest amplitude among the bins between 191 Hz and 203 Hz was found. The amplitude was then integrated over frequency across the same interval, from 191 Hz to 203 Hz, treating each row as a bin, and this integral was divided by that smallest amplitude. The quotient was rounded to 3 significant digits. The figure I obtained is 12.7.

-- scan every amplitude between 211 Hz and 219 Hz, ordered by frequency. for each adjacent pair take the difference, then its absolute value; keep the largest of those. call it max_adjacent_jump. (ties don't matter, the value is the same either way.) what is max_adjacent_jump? 21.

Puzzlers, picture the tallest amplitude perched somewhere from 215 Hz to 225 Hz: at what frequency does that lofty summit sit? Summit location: 224 Hz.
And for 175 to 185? 176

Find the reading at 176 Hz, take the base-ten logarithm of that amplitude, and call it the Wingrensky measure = 2.46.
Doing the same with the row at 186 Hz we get 2.44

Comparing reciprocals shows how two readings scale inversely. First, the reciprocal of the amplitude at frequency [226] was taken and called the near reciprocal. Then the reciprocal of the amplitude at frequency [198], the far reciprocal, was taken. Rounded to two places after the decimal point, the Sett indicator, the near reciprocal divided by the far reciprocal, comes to 0.95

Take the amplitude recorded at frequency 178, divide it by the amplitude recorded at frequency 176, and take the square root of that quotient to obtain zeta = 0.94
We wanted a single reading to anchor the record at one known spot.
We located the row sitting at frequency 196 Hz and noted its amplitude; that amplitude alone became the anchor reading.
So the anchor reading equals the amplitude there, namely 289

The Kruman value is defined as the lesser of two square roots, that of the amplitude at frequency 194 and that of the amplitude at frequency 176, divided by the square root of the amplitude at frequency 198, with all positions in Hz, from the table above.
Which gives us 0.97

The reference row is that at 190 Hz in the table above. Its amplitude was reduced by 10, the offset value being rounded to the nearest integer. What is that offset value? 265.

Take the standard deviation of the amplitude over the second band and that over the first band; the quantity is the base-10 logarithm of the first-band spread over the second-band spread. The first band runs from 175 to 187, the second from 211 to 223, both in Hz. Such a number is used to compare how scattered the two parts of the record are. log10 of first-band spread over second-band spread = 0.11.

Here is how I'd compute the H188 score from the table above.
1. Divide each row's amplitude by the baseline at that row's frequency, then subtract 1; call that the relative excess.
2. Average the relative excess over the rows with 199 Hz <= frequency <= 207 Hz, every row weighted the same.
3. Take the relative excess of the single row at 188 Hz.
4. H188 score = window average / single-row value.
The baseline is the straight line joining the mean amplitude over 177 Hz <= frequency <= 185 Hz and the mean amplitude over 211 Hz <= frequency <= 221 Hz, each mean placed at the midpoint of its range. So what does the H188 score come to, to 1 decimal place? -0.8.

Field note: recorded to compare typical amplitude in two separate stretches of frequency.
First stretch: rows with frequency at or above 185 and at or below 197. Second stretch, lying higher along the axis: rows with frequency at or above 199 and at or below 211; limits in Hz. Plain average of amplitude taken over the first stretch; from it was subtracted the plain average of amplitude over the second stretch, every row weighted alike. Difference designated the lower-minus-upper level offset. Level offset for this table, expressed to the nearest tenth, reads 12.5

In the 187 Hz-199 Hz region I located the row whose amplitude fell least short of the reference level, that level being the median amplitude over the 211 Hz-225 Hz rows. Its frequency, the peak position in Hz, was 196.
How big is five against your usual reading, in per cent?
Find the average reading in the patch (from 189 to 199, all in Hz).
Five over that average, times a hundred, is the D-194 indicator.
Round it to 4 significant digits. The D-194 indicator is 1.842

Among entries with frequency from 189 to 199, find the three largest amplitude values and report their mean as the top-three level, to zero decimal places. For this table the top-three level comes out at 280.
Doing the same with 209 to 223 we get 268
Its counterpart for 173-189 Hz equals 280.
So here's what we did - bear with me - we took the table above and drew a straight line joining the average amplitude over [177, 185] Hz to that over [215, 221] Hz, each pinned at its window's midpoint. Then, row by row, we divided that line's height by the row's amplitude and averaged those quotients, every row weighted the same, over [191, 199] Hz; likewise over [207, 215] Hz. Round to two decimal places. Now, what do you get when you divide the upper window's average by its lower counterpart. 1.07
